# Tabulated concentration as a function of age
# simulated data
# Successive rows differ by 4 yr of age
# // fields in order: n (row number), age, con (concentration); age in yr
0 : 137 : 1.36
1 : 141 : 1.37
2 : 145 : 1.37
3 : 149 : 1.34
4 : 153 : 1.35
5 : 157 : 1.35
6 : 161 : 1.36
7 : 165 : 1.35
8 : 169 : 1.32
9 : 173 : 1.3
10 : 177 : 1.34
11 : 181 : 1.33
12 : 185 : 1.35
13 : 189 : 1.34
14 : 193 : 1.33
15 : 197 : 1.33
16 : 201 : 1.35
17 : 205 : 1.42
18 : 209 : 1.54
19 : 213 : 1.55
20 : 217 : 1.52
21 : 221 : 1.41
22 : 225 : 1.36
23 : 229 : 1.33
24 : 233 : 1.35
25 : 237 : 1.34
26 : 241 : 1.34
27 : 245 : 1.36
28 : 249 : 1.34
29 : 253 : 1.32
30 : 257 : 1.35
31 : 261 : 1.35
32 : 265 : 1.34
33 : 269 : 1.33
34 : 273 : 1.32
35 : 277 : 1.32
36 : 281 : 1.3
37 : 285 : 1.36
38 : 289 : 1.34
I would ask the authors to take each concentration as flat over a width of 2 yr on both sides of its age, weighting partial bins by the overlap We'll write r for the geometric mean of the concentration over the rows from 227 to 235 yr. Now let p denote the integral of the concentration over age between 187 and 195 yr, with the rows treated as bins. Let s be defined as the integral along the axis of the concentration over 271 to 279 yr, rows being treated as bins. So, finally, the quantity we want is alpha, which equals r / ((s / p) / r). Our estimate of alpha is 1.82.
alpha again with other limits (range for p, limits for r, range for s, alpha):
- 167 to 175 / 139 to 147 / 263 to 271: 1.84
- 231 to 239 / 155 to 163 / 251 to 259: 1.85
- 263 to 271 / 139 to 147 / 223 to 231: 1.86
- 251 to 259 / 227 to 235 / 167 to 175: 1.83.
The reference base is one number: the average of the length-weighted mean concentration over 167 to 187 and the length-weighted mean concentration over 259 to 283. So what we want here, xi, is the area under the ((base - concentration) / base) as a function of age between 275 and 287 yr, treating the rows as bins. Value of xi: 0.01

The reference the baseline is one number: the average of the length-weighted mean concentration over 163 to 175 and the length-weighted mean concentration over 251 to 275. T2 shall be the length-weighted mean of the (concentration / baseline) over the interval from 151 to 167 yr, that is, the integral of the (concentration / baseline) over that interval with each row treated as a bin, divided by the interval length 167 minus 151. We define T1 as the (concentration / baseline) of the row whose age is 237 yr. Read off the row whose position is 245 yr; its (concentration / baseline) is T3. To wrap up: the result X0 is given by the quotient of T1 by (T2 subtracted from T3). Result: 179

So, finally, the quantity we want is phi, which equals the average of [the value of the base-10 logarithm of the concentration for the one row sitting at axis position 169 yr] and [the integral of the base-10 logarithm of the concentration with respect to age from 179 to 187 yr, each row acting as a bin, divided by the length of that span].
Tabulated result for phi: 0.124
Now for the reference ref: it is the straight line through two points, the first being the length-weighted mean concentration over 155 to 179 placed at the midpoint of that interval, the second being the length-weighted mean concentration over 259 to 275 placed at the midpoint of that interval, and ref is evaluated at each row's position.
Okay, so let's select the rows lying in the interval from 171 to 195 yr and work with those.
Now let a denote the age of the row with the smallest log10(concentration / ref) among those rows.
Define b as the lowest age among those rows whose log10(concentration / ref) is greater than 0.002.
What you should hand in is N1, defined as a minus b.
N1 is -12 yr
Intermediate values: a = 173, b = 185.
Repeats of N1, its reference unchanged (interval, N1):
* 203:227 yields 20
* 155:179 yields 16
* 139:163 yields 8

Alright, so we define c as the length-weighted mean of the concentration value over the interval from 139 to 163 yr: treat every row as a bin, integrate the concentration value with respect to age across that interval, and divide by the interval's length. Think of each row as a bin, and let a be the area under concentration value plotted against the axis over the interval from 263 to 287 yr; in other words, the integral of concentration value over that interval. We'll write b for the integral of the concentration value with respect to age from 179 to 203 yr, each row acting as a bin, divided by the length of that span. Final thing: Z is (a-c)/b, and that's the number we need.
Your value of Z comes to 22.8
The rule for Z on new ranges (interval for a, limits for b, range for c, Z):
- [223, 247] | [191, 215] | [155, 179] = 21.8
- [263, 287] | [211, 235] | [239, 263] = 21.5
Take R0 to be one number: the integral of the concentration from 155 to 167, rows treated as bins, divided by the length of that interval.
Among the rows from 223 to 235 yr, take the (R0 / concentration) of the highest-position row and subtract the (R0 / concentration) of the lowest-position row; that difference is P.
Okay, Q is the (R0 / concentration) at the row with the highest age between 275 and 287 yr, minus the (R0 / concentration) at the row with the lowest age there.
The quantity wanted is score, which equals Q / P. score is -4.1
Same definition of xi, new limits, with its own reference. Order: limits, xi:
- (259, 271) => -0.11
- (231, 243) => -0.14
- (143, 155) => -0.24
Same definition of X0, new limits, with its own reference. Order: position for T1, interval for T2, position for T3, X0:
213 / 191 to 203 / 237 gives 465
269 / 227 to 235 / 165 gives 133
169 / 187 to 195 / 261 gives 88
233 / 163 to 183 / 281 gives -48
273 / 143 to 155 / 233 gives -396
